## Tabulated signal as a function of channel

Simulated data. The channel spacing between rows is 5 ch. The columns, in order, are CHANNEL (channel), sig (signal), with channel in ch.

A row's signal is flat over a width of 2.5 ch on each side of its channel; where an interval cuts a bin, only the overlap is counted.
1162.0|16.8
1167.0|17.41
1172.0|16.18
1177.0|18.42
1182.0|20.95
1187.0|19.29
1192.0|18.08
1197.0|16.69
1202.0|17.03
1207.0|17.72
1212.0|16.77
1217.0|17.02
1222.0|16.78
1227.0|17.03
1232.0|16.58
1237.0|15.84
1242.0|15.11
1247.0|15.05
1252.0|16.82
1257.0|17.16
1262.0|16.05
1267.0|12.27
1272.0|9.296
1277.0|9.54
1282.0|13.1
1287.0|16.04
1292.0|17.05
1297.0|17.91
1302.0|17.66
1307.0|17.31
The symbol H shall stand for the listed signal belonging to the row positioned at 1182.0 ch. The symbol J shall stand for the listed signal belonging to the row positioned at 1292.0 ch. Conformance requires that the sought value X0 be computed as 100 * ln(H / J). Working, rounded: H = 20.95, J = 17.05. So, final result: 21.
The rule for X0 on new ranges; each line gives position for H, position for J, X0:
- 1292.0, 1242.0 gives 12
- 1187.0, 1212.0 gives 14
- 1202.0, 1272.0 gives 61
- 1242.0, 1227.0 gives -12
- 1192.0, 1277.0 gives 64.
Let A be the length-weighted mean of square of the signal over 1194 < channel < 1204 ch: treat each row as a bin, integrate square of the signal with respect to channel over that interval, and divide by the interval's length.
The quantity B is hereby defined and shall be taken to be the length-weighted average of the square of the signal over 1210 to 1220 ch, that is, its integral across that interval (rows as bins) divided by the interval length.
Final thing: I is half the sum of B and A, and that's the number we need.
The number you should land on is 286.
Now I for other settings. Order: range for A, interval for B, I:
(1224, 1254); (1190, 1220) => 277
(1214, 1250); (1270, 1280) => 178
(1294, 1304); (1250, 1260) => 301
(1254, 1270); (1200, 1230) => 261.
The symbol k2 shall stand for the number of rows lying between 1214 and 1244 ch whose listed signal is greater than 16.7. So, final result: 3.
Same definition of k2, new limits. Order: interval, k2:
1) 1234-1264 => 2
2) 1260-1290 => 0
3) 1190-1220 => 5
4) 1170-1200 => 4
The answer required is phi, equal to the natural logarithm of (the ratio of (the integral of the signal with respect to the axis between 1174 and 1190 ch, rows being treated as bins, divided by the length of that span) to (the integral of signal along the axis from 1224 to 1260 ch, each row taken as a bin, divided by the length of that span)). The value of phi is 0.18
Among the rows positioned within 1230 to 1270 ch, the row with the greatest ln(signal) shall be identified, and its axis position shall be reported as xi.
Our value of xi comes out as 1257.0 ch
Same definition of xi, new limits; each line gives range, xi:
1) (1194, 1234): 1207.0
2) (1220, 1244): 1227.0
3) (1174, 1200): 1182.0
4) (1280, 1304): 1297.0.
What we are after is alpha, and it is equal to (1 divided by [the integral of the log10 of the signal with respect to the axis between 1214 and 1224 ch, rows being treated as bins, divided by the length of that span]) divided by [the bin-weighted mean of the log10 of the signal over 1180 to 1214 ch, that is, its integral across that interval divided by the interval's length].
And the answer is 0.65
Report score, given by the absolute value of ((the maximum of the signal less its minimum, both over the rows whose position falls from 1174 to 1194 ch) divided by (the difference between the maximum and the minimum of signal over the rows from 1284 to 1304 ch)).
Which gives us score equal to 1.5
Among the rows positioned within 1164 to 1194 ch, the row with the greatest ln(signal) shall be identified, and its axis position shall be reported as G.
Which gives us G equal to 1182.0 ch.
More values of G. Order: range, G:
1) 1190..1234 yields 1192.0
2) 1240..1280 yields 1257.0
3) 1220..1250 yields 1227.0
